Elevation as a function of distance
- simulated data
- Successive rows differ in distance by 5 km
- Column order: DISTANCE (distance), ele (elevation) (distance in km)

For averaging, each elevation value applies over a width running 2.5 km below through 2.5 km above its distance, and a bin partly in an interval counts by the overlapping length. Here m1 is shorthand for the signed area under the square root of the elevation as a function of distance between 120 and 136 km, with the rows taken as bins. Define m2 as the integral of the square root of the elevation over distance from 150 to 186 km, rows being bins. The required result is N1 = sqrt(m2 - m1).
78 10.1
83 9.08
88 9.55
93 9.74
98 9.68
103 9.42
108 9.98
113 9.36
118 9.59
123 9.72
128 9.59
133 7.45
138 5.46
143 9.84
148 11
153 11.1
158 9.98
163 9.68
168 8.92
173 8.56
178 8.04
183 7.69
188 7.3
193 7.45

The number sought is 8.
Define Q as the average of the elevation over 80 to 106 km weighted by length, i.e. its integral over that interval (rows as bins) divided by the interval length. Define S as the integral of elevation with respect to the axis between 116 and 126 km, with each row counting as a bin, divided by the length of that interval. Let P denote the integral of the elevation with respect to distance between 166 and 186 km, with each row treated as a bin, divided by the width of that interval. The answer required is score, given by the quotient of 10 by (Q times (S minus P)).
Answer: 0.8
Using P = 8.3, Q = 9.5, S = 9.7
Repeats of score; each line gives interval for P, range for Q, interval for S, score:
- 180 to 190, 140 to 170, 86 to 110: 0.5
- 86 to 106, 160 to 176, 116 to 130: 39.2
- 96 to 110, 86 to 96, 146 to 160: 1.0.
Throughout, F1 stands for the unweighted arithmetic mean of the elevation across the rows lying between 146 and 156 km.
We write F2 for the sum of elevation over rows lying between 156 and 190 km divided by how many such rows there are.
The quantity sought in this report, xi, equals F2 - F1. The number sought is -2.5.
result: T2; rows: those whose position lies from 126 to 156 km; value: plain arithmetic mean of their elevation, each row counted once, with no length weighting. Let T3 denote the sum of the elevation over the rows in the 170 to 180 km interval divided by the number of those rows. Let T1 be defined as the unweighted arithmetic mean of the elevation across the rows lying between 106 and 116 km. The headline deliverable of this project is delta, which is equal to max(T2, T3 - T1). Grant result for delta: 9.1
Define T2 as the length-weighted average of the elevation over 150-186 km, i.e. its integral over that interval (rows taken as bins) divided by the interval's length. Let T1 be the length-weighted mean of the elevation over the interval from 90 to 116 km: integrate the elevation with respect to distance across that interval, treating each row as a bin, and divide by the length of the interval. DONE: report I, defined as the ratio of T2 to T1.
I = 0.949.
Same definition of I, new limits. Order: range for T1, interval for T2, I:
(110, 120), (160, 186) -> 0.904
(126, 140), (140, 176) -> 1.305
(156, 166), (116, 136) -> 0.919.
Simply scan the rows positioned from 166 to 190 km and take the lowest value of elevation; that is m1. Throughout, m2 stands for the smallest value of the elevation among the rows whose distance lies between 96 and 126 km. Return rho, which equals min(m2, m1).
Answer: 7.3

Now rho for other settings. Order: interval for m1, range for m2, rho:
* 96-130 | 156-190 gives 7.3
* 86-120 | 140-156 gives 9.4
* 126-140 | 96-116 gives 5.5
